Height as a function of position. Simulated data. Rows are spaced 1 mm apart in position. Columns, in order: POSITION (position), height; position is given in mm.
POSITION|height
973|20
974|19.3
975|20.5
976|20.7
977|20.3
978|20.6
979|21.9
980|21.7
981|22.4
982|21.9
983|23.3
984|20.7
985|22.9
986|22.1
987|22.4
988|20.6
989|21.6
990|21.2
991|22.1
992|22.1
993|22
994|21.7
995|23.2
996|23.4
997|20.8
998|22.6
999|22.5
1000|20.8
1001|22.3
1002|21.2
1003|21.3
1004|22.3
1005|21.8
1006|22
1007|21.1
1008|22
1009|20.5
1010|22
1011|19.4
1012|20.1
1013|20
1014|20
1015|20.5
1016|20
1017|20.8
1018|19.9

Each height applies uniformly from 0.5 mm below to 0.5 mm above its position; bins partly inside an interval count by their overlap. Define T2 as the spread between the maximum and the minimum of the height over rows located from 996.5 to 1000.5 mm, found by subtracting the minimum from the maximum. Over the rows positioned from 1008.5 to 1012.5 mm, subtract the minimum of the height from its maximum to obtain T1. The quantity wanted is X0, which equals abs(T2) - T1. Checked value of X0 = -0.8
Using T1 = 2.6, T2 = 1.8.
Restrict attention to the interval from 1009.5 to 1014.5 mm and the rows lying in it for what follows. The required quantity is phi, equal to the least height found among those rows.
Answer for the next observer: 19.4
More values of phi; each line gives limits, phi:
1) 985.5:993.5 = 20.6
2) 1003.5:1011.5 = 19.4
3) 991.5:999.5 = 20.8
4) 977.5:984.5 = 20.6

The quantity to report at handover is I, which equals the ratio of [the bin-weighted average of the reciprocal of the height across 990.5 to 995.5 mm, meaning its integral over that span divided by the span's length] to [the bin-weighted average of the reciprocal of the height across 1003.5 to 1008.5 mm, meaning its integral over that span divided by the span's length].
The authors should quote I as 0.98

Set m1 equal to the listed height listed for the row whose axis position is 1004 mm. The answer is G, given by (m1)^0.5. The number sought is 4.72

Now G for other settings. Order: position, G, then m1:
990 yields 4.60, 21.2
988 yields 4.54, 20.6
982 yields 4.68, 21.9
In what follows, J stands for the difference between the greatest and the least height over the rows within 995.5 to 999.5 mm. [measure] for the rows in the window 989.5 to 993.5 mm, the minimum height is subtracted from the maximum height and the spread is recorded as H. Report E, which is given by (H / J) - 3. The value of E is -2.65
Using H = 0.9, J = 2.6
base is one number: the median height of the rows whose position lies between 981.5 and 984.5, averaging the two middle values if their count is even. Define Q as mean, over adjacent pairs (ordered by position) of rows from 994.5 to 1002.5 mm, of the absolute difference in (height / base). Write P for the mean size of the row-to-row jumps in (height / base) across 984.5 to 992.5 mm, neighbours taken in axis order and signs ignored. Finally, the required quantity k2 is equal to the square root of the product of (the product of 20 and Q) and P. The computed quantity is 0.200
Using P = 0.034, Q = 0.059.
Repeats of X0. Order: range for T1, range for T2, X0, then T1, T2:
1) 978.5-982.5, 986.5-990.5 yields 1.1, 0.7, 1.8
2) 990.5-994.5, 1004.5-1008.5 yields 0.5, 0.4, 0.9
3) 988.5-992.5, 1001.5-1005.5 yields 0.2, 0.9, 1.1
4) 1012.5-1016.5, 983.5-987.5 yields 1.7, 0.5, 2.2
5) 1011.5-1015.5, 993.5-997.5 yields 2.1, 0.5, 2.6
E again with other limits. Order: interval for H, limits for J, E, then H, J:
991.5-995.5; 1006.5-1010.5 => -2.00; 1.5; 1.5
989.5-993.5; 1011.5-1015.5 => -1.20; 0.9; 0.5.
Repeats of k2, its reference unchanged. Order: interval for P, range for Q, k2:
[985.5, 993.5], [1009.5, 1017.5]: 0.141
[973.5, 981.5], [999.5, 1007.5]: 0.139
